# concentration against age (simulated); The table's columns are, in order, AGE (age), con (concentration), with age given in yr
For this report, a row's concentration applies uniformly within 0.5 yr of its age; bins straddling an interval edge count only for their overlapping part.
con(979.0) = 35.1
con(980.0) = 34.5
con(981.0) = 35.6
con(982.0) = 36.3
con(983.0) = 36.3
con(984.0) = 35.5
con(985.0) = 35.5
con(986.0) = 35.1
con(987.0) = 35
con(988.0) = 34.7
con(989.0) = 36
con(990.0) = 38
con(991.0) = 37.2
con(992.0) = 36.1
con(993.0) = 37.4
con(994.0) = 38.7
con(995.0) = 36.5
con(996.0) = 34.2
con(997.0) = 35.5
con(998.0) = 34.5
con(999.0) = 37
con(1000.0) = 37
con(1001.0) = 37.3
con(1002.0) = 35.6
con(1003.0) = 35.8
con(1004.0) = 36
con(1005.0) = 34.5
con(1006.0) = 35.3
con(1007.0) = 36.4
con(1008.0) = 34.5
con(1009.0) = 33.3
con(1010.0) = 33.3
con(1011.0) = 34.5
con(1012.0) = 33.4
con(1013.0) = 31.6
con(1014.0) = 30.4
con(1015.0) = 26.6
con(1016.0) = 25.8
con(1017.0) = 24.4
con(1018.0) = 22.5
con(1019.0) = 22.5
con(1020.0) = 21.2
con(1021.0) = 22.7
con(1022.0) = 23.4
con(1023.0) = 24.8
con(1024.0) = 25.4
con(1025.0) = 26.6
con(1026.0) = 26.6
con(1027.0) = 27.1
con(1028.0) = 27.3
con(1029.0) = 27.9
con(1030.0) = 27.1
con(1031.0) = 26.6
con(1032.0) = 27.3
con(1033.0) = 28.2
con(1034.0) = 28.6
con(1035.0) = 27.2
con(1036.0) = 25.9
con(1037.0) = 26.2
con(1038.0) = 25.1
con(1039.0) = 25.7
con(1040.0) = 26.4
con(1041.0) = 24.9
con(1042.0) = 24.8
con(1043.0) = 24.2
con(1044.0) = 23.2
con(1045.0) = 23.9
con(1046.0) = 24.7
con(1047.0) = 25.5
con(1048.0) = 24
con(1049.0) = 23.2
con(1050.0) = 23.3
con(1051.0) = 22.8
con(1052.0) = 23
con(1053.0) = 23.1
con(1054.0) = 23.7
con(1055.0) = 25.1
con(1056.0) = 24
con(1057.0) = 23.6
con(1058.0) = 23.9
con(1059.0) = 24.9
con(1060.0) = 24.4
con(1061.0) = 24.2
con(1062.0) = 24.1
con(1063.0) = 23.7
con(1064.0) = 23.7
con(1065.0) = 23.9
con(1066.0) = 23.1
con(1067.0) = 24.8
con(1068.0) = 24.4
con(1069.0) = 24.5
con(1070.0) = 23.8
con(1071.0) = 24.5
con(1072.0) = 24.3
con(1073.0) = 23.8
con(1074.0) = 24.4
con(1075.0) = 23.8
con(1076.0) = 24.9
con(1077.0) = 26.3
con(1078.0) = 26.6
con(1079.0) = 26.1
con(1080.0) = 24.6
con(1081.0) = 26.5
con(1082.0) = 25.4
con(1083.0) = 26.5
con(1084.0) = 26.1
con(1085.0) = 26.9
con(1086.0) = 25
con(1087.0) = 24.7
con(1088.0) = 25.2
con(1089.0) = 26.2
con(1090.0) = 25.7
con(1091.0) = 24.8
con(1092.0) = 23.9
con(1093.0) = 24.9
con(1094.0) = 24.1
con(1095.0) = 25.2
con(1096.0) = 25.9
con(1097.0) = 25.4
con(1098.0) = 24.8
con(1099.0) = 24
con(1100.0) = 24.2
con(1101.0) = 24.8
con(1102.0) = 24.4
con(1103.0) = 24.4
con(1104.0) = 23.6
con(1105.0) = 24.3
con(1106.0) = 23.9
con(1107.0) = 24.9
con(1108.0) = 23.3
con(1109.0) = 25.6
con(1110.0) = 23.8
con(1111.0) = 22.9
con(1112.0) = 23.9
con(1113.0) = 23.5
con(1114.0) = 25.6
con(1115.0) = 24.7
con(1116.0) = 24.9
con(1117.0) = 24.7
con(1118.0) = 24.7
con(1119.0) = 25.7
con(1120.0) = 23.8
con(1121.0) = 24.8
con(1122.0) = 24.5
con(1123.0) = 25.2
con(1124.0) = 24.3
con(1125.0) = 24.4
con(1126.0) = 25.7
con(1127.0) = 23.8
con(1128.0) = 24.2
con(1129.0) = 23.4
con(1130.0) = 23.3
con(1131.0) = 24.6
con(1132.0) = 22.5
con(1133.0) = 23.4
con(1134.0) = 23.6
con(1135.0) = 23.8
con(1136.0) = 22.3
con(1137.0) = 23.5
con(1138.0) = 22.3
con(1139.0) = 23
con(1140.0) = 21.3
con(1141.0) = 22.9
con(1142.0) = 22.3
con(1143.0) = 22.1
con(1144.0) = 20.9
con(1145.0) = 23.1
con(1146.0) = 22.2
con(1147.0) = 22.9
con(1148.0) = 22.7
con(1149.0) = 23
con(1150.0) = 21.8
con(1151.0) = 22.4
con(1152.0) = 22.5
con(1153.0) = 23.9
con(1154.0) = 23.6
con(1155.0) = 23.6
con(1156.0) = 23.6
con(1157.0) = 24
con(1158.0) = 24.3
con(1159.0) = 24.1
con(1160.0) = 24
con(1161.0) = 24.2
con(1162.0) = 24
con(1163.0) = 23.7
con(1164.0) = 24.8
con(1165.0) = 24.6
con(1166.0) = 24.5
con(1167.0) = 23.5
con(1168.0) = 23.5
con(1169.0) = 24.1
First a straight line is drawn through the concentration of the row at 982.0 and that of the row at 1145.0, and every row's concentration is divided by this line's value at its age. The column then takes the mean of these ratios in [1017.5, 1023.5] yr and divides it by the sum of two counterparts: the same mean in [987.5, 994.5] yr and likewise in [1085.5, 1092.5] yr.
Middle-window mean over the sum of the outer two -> 0.35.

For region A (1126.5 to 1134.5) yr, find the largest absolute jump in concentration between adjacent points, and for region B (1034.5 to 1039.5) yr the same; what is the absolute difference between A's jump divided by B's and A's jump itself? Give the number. 0.48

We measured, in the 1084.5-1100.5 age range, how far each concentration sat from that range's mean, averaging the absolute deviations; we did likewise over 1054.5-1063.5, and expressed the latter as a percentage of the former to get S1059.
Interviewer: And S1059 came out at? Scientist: 62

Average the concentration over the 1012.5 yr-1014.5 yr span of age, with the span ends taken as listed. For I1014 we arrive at 31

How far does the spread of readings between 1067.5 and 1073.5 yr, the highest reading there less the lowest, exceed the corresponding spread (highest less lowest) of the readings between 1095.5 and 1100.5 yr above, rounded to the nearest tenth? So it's -1.2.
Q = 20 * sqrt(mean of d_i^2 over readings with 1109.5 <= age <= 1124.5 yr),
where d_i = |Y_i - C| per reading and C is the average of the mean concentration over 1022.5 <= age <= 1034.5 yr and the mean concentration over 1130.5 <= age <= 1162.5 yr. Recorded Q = 18.6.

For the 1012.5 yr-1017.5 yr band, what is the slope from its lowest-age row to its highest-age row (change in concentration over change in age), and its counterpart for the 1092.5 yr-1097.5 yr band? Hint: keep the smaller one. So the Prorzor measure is -1.8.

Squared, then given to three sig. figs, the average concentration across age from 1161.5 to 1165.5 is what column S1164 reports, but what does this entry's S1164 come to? 589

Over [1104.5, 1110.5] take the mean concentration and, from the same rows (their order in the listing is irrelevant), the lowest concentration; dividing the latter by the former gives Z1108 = 0.959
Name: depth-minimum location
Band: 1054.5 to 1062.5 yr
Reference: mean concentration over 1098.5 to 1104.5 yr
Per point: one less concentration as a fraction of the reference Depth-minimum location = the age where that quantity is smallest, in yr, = 1055.0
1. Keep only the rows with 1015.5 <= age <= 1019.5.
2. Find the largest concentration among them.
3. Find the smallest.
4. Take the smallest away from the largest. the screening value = 3.3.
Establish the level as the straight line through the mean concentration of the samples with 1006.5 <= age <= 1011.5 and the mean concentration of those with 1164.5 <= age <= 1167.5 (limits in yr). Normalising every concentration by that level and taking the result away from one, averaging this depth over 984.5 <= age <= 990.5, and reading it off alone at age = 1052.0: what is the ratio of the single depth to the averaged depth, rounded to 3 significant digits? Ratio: 126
